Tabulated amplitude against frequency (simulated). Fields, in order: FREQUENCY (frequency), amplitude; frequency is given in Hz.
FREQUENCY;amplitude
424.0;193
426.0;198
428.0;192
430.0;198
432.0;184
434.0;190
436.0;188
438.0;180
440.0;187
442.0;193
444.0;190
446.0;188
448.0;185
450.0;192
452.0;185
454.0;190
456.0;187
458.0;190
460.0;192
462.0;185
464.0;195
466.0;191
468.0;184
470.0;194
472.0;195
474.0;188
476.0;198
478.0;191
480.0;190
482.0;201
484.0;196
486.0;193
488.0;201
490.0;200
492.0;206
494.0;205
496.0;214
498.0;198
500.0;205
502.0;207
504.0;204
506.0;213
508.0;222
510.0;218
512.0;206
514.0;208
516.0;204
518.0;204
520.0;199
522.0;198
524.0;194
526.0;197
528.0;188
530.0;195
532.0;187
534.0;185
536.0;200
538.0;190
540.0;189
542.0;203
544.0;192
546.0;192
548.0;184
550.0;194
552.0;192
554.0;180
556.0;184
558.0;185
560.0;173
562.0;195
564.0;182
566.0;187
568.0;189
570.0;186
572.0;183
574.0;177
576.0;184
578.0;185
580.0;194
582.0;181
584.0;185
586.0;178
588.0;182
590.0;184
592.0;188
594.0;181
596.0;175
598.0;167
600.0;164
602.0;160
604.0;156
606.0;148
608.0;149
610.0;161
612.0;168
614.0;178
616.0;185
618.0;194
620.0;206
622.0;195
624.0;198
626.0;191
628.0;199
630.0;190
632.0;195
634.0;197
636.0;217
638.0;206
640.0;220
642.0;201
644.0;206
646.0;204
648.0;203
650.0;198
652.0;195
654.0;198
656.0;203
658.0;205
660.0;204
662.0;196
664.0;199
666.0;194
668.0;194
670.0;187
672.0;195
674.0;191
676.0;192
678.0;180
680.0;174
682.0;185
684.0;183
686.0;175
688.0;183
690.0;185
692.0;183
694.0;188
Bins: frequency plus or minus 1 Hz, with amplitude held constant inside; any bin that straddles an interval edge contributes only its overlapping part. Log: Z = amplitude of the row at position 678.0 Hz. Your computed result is 180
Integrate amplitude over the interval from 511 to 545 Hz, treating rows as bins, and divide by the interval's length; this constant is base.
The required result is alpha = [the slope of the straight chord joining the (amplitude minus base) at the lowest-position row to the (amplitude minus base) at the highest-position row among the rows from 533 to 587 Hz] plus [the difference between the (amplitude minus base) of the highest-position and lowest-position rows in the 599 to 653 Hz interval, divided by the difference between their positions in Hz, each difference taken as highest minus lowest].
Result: 0.5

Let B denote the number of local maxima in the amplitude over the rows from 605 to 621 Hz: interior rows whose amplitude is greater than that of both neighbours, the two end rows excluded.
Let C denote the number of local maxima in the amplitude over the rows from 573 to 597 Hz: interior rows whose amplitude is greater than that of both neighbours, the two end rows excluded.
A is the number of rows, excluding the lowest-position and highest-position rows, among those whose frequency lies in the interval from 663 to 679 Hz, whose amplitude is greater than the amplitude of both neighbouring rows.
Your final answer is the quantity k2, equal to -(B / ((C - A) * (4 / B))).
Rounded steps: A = 2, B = 0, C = 3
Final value 0.0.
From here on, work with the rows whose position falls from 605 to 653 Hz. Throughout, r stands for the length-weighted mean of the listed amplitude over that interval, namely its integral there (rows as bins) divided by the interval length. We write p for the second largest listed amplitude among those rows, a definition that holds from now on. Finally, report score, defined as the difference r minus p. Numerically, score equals -25.2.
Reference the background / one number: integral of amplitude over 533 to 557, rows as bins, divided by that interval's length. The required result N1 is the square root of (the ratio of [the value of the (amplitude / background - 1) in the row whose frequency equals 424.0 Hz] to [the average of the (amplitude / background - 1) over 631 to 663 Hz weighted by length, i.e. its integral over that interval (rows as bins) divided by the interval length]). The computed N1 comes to 0.45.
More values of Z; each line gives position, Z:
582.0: 181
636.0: 217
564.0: 182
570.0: 186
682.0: 185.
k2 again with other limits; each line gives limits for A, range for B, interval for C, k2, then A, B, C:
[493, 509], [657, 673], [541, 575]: -0.1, 2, 1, 4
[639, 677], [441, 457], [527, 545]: 1.0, 4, 2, 3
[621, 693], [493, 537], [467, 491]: 1.3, 11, 6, 4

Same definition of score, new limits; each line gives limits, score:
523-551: -7.9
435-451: -4.1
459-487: -5.6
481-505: -4.5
